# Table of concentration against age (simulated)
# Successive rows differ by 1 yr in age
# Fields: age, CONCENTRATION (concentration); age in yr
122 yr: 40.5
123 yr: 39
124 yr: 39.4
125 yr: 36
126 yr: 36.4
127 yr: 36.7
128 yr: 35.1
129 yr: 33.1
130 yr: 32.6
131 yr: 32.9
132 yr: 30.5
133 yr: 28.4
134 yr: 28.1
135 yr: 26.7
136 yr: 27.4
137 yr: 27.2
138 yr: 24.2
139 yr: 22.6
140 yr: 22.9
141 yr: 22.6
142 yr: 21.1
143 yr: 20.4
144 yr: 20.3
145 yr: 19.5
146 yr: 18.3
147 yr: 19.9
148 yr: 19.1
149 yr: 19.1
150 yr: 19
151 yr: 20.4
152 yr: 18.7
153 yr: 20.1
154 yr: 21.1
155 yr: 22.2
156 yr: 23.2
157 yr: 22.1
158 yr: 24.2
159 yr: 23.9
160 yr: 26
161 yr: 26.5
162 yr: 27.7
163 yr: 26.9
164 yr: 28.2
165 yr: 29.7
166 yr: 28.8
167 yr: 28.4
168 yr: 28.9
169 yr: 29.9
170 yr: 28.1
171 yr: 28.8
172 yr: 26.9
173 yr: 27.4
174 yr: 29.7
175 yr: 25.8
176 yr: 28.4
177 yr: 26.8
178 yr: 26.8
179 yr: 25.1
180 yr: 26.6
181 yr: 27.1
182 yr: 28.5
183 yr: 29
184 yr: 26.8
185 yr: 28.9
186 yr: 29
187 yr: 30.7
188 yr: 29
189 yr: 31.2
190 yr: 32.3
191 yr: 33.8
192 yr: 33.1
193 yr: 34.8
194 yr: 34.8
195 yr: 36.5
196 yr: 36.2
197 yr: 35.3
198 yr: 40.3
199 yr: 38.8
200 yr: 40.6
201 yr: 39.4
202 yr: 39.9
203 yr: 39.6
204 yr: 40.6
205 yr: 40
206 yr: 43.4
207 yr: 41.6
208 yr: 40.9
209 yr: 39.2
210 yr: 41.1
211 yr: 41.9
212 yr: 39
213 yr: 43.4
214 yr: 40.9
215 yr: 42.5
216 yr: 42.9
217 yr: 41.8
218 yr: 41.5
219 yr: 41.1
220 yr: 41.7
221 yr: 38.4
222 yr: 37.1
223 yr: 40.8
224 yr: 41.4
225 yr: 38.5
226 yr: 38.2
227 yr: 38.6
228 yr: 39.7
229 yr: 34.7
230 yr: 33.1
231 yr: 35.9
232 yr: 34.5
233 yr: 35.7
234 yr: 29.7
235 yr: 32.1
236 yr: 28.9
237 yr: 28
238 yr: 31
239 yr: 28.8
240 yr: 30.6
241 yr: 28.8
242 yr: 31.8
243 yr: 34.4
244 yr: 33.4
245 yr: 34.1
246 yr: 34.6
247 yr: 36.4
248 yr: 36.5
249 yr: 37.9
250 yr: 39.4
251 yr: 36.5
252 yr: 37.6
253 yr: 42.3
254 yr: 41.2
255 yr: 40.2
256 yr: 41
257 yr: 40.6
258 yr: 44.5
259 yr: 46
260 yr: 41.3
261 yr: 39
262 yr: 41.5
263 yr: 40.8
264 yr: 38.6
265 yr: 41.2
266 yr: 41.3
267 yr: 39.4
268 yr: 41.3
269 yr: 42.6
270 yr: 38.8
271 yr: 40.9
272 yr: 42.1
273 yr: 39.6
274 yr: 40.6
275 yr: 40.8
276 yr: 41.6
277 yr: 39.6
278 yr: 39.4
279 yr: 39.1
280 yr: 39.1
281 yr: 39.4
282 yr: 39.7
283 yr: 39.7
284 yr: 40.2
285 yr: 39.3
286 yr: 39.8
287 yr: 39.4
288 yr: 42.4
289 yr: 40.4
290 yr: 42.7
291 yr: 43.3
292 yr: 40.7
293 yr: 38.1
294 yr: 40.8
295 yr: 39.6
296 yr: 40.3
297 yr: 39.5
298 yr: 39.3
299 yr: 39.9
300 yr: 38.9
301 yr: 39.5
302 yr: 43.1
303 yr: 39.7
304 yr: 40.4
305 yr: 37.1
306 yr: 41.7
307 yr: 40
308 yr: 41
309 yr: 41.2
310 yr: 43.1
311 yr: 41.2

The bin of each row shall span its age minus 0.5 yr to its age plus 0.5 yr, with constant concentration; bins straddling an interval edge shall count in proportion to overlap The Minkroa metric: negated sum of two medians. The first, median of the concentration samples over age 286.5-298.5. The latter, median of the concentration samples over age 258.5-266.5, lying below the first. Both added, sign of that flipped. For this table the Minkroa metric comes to -82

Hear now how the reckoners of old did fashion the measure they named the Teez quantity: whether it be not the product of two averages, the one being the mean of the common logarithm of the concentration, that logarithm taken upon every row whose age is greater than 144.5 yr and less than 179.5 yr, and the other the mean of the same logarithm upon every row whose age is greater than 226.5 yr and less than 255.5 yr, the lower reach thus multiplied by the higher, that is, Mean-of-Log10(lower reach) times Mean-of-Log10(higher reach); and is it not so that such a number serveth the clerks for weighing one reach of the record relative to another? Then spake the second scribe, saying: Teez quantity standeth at 2.13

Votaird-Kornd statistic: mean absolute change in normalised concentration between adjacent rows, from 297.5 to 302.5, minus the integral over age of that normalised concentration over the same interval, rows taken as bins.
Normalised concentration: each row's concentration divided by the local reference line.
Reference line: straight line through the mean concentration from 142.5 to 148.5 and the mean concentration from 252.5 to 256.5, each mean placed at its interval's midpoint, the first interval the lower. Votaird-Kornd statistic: -4.0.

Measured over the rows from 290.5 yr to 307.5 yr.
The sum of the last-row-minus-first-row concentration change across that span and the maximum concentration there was 40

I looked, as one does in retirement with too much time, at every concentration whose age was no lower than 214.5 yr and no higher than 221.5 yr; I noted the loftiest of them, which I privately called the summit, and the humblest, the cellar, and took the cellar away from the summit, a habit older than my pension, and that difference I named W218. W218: 4.5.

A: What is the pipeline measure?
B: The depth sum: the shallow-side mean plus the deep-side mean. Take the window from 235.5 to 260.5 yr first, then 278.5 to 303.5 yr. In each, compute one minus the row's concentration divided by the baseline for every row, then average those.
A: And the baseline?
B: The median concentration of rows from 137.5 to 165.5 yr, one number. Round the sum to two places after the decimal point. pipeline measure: -1.45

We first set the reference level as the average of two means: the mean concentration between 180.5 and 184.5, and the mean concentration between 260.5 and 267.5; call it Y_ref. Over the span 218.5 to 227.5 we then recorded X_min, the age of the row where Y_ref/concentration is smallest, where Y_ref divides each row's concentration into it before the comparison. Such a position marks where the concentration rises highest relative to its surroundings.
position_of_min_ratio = 220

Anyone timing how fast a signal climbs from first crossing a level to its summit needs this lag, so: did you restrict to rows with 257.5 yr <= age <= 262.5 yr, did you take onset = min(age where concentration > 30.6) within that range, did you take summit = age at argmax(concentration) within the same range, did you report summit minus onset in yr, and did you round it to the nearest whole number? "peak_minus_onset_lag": 1 yr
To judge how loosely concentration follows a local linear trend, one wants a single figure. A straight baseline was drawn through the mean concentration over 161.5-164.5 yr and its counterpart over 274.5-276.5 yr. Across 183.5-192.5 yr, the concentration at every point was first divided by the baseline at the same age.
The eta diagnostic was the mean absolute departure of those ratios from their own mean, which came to 0.053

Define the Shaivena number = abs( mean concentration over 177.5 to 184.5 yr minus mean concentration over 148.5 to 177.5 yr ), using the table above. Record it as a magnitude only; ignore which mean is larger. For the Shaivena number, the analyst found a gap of 1.7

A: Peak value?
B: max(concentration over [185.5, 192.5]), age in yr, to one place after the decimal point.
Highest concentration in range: 33.8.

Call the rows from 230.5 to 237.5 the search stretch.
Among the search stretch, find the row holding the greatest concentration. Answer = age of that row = 231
